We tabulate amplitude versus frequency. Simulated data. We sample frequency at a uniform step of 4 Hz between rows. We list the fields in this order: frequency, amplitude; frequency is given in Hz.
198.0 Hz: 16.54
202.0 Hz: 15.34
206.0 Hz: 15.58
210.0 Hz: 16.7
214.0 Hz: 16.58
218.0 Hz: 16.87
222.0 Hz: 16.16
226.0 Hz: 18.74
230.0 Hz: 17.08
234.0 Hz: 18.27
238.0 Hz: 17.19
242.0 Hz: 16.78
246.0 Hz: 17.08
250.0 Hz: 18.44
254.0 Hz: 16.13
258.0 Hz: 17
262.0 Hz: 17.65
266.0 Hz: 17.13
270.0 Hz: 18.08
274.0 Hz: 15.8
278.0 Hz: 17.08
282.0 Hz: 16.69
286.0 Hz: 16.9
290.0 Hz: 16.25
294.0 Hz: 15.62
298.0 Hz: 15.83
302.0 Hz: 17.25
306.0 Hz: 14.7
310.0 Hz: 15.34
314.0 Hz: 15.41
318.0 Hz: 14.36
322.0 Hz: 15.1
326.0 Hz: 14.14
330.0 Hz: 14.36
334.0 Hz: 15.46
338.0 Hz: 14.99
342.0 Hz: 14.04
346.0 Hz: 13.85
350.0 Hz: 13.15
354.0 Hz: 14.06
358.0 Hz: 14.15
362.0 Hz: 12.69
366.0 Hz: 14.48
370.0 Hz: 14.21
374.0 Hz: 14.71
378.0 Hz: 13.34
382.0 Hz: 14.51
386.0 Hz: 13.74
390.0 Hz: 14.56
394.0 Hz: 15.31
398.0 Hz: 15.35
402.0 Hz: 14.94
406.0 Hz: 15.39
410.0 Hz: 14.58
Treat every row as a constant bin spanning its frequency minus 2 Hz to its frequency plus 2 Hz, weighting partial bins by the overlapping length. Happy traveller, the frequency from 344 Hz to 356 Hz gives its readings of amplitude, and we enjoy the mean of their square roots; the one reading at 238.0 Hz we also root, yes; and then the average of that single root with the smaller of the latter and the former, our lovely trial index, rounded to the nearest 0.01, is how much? 3.92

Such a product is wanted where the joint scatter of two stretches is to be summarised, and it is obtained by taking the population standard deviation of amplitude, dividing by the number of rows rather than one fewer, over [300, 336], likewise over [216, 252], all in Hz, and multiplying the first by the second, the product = 0.73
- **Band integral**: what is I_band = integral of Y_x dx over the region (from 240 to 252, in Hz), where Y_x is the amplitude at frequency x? 209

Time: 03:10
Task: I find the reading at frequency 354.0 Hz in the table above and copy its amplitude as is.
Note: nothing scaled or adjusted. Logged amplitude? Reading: 14.06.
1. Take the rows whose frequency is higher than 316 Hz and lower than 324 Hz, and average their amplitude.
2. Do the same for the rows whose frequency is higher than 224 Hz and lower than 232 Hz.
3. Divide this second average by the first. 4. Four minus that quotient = 2.78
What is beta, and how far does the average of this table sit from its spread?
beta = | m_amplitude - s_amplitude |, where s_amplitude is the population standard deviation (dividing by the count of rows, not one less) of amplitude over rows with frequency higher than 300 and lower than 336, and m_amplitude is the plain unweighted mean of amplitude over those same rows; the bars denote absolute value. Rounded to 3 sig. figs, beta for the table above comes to 14.2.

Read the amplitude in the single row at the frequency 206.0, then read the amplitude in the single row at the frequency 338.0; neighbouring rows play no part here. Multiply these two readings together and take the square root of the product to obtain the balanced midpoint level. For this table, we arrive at 15.3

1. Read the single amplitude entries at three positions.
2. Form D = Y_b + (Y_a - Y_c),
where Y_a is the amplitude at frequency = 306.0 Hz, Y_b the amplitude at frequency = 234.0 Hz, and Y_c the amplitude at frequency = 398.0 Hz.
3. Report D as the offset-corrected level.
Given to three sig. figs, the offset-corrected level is 17.6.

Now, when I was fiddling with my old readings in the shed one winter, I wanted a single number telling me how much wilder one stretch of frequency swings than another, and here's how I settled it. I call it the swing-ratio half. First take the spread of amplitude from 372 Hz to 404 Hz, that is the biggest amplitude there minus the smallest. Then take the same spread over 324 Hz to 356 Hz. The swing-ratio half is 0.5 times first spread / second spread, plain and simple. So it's 0.44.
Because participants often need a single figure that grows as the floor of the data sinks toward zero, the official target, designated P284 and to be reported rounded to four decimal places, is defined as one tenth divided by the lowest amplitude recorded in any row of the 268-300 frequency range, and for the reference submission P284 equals 0.0064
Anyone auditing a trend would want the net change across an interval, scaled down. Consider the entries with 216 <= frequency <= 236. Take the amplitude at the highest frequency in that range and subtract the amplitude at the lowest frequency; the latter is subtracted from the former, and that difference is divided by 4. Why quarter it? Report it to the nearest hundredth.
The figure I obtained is 0.35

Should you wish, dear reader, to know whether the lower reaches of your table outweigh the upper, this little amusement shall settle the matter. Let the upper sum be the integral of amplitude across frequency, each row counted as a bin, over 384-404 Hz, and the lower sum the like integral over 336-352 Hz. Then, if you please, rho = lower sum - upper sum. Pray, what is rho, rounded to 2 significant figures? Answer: -71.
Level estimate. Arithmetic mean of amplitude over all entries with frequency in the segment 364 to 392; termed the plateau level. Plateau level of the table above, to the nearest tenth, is 14.2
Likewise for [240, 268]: 17.2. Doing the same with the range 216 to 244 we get 17.3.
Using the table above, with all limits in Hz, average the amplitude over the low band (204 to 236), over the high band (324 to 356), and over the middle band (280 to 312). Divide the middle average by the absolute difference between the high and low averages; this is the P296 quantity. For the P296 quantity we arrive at 5.9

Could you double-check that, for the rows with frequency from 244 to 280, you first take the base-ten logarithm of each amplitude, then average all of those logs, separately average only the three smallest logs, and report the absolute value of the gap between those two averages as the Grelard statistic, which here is 0.0217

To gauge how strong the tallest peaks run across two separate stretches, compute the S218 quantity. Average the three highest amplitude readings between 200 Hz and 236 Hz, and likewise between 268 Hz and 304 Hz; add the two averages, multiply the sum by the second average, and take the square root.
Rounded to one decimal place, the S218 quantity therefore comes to 24.9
